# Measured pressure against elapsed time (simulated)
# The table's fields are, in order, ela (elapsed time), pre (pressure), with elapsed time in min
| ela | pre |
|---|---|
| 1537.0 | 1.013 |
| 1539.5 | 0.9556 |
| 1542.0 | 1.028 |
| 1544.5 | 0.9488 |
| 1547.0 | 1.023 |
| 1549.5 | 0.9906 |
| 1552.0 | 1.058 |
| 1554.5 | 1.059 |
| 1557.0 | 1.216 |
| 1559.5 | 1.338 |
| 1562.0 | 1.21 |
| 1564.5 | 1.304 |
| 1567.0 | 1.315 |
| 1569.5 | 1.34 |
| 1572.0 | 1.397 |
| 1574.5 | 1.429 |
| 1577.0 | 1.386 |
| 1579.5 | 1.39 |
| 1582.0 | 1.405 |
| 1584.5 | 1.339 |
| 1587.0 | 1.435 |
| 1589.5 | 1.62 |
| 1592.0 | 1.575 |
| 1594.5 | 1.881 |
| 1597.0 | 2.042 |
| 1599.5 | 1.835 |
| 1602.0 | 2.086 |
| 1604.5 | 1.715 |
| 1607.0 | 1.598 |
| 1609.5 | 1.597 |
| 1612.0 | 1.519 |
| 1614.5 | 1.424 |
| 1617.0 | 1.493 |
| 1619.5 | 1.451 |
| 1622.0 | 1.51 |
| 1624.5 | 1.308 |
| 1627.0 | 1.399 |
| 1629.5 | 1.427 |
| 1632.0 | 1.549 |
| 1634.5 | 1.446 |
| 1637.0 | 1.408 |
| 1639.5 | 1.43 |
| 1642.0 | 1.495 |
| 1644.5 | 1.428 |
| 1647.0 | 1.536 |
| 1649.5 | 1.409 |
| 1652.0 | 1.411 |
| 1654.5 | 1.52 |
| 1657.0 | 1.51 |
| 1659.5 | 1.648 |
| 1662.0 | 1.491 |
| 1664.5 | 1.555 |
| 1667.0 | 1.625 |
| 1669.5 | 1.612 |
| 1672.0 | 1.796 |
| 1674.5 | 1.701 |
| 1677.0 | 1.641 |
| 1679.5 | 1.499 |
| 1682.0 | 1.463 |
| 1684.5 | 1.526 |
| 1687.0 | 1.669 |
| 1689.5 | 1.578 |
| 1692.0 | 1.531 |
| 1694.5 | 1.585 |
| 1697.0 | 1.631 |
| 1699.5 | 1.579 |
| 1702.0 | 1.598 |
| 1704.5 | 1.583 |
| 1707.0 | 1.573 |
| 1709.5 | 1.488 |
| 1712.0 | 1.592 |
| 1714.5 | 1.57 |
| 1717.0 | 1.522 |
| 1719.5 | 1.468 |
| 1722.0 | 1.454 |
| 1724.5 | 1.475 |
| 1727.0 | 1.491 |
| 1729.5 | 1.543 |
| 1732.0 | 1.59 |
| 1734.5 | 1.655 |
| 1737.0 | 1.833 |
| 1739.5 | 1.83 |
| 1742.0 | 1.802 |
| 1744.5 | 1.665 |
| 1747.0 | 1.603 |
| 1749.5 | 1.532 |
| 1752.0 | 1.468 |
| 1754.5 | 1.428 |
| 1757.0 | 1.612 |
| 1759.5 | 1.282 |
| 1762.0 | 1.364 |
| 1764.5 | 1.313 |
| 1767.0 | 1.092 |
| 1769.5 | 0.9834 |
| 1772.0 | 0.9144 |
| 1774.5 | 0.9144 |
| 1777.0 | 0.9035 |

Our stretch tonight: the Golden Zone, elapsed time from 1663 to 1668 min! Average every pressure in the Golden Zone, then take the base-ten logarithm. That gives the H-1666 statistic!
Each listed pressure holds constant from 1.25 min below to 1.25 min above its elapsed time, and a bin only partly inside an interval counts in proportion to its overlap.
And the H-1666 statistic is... 0.20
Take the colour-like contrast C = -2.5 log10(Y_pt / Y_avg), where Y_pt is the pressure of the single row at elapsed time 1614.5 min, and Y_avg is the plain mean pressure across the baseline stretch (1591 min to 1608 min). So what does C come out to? 0.27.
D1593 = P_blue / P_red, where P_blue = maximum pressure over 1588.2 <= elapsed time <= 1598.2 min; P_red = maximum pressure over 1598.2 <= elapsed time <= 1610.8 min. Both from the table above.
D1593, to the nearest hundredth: 0.98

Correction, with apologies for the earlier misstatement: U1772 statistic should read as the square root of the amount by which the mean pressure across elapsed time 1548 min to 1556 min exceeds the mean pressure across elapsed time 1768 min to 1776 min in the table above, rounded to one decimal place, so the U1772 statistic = 0.3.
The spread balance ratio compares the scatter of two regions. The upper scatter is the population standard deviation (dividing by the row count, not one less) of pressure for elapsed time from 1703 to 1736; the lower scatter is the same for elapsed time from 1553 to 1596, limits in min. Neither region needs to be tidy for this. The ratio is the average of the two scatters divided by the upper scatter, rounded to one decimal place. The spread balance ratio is 2.0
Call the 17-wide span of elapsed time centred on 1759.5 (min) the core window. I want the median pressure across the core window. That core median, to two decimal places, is 1.36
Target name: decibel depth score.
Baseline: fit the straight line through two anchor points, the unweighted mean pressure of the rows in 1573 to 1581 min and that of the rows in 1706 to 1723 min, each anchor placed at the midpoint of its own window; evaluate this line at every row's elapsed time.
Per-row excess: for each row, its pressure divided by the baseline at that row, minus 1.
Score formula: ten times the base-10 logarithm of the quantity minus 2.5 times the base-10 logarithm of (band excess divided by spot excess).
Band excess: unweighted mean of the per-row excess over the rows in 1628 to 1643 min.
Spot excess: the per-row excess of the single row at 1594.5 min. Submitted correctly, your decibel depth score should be 7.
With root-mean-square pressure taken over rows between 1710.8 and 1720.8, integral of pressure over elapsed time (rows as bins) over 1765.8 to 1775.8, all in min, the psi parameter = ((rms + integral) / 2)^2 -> 32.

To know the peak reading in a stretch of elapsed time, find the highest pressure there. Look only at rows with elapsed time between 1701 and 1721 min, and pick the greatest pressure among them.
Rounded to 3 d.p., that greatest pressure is 1.598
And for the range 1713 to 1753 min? 1.833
